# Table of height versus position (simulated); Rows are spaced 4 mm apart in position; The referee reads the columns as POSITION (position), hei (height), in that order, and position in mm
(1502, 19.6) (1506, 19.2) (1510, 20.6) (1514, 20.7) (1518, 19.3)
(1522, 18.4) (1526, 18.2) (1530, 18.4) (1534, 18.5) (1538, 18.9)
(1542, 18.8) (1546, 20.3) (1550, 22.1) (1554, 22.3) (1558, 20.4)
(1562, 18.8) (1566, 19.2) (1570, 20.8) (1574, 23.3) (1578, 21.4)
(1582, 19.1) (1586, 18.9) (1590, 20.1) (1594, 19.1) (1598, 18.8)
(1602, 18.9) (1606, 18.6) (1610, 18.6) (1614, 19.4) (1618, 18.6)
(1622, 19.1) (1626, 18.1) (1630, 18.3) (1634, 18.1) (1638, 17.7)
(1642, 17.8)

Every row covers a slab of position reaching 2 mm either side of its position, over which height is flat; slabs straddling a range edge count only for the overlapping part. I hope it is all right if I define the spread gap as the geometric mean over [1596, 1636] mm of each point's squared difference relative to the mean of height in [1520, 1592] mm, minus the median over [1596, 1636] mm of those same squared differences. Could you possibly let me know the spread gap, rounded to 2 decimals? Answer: -0.31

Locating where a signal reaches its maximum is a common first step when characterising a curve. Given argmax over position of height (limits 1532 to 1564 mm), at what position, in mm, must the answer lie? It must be 1554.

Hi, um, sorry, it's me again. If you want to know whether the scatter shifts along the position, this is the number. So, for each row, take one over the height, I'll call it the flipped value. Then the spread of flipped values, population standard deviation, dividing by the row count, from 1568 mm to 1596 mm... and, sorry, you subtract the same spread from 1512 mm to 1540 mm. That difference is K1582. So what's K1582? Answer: 0.0013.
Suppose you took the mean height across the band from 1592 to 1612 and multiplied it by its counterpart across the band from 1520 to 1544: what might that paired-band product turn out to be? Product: 348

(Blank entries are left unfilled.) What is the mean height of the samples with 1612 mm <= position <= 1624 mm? 19.0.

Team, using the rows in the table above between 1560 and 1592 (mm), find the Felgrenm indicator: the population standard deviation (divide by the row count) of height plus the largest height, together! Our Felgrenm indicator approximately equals 24.8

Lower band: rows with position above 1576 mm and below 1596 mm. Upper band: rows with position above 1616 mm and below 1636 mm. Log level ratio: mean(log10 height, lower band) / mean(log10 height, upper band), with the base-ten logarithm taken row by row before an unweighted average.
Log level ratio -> 1.02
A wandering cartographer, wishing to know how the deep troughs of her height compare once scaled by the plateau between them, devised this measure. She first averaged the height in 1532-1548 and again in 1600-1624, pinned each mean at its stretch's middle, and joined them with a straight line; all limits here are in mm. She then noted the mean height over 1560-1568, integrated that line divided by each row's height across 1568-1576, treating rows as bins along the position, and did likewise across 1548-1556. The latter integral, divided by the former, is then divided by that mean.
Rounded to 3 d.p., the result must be 0.052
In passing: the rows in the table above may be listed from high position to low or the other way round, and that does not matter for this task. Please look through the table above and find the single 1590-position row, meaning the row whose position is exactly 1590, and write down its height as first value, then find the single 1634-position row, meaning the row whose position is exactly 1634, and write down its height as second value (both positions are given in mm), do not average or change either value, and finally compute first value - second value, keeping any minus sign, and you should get 2.0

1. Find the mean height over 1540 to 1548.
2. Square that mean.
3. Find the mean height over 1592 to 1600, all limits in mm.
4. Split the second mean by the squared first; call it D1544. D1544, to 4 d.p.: 0.0496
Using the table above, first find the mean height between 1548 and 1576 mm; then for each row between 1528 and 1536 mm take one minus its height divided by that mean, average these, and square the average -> 0.015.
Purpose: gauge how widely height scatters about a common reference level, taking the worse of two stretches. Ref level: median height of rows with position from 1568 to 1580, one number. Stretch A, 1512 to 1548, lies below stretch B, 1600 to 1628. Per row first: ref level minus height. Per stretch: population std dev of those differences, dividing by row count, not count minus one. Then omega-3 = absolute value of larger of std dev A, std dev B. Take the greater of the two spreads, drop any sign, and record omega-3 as 0.84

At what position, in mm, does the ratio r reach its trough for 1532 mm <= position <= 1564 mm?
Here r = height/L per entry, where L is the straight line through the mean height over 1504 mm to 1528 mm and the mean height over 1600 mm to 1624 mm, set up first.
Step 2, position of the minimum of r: 1534 mm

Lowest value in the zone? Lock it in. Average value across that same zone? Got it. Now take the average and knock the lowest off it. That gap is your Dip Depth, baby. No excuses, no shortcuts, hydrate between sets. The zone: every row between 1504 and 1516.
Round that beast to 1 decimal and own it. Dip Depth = 1.0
